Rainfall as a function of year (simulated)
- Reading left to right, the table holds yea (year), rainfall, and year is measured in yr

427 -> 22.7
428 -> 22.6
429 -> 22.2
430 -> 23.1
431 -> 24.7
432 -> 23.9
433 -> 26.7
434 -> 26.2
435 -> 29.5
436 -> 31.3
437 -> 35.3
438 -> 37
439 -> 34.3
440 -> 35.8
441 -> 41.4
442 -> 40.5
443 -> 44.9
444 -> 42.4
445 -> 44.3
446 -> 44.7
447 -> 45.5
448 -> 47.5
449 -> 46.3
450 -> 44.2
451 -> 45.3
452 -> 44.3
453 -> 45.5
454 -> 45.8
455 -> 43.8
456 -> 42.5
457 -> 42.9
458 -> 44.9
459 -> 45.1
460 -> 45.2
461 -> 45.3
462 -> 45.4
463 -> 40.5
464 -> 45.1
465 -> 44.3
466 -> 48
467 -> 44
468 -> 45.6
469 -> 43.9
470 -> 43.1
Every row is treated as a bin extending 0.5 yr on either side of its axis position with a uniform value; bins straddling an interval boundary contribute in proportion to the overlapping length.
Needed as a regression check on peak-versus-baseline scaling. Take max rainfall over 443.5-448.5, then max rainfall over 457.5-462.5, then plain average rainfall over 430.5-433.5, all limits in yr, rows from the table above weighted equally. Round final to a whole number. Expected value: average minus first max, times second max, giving -1017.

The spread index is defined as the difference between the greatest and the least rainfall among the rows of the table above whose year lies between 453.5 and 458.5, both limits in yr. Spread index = 3.3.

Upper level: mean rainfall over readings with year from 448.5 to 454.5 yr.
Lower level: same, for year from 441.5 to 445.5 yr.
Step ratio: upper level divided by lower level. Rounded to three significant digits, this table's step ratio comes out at 1.05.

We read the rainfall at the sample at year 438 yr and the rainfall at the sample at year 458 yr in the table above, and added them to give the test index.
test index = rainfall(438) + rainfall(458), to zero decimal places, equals 82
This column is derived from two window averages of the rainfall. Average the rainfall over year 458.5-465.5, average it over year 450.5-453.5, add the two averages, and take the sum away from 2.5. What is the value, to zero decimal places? -87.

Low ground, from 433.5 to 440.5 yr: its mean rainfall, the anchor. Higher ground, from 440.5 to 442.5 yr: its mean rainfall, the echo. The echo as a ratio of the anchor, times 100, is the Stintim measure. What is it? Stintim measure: 125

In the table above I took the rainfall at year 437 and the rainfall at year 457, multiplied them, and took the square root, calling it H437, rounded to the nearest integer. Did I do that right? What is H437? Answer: 39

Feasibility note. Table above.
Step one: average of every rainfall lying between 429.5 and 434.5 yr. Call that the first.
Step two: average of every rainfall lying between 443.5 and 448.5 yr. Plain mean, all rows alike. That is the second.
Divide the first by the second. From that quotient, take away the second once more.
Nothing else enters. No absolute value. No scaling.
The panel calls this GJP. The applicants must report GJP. -44.3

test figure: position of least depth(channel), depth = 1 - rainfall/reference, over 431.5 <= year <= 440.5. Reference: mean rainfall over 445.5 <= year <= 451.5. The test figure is 438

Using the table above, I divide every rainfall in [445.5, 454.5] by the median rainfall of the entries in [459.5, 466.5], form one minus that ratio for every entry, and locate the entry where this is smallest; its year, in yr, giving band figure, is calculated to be 448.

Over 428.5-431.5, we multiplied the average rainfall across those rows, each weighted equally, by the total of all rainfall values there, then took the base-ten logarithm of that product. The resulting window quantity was 3.21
